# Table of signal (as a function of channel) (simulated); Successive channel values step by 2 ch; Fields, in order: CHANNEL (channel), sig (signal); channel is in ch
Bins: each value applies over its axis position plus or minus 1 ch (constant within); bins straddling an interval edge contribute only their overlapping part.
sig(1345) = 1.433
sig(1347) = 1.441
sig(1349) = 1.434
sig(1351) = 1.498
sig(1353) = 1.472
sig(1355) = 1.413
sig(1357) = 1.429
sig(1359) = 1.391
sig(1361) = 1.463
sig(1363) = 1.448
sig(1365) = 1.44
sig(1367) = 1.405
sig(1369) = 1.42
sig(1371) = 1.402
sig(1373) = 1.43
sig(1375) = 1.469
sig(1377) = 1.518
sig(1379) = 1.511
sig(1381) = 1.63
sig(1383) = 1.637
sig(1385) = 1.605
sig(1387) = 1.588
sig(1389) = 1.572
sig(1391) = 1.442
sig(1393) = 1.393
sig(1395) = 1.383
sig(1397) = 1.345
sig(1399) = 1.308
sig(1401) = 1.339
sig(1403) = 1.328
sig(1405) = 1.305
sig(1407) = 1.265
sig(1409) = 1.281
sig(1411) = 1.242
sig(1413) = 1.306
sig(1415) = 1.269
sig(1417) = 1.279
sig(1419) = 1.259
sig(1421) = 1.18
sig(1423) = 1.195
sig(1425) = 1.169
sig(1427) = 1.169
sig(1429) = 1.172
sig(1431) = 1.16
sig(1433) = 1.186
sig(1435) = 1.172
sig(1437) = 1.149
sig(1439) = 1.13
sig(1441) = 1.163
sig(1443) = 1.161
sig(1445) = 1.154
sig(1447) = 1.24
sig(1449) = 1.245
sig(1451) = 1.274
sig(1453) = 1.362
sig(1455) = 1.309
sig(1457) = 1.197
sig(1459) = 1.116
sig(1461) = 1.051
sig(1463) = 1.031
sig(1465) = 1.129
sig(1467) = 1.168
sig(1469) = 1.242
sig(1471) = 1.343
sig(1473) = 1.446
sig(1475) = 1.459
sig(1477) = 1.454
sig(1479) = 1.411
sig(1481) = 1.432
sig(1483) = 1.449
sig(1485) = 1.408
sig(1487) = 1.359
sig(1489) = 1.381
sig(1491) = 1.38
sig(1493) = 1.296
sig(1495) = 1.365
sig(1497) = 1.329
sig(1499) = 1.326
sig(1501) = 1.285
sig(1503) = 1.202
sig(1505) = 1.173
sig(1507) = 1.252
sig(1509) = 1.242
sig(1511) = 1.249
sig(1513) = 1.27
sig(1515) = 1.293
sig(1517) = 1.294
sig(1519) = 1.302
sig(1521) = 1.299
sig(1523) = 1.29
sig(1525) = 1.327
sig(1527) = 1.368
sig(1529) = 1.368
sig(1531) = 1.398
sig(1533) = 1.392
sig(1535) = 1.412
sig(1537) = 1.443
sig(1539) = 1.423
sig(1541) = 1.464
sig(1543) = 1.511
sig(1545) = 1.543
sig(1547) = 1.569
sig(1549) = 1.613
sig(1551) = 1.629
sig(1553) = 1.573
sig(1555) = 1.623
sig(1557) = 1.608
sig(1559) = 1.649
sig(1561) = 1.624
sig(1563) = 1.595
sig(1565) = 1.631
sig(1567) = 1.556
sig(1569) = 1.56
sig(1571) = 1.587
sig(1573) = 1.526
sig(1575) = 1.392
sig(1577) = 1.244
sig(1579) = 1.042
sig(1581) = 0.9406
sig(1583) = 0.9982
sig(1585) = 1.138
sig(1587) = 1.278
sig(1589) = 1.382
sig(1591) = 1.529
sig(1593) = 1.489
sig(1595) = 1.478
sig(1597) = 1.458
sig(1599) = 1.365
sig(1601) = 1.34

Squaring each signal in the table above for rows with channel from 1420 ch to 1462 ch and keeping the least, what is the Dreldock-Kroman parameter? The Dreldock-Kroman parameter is 1.1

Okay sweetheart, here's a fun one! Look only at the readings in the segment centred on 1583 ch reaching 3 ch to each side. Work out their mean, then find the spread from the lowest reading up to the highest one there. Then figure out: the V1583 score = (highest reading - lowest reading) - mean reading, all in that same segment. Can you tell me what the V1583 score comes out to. -0.83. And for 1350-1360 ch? -1.33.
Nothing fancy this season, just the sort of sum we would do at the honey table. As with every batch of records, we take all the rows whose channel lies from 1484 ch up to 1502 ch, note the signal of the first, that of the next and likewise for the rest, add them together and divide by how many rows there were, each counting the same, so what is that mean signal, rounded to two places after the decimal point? 1.35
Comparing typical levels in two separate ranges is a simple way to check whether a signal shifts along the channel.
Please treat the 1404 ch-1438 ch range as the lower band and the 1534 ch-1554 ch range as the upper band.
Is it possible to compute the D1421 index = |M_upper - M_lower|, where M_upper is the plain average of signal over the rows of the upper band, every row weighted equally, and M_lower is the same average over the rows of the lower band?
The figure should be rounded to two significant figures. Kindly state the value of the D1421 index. 0.30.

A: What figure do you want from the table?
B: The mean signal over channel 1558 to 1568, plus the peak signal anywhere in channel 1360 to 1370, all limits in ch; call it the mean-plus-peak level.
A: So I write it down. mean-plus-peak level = 3.07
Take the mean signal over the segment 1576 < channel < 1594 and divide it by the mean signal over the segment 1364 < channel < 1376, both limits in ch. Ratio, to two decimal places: 0.86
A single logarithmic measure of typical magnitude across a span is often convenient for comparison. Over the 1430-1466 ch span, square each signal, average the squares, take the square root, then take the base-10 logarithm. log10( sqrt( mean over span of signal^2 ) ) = 0.073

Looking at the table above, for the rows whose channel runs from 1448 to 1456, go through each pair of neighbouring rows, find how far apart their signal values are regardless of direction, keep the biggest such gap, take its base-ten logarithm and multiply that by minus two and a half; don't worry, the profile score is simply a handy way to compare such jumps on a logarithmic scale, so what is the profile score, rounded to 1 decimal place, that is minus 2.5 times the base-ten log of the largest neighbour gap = 2.6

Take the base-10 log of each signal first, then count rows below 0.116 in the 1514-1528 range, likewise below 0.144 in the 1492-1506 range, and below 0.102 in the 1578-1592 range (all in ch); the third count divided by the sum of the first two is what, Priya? 0.33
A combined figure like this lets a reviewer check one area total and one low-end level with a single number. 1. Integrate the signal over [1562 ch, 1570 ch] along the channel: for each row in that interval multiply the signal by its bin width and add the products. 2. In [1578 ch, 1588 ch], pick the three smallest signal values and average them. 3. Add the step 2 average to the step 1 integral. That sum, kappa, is 14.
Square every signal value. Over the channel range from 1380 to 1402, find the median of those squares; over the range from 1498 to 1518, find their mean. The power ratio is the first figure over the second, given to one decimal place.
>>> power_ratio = 1.3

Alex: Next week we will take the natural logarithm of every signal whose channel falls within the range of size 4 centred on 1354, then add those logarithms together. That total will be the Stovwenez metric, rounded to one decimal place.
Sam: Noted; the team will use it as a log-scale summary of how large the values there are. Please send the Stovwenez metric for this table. 0.7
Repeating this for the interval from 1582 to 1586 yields 0.1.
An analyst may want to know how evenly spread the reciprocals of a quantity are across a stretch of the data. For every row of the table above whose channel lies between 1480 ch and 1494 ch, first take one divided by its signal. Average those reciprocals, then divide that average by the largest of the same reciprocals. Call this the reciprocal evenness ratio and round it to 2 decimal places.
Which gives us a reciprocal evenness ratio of 0.94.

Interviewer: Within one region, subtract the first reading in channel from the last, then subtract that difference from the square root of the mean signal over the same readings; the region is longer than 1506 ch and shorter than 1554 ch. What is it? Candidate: 0.86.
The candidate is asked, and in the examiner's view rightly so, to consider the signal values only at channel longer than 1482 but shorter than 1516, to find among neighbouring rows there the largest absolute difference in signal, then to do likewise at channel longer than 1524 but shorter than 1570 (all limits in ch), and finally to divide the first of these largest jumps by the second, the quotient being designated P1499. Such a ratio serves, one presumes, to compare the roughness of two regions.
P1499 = 1.1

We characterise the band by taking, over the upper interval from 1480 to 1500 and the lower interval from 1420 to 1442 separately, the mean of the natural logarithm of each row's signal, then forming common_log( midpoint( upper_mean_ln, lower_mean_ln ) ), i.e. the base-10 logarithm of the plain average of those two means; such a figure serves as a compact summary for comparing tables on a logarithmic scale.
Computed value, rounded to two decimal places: -0.63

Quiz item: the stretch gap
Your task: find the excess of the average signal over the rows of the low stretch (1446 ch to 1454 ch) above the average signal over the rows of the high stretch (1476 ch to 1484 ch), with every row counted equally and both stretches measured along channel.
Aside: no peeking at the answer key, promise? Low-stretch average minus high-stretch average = -0.16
